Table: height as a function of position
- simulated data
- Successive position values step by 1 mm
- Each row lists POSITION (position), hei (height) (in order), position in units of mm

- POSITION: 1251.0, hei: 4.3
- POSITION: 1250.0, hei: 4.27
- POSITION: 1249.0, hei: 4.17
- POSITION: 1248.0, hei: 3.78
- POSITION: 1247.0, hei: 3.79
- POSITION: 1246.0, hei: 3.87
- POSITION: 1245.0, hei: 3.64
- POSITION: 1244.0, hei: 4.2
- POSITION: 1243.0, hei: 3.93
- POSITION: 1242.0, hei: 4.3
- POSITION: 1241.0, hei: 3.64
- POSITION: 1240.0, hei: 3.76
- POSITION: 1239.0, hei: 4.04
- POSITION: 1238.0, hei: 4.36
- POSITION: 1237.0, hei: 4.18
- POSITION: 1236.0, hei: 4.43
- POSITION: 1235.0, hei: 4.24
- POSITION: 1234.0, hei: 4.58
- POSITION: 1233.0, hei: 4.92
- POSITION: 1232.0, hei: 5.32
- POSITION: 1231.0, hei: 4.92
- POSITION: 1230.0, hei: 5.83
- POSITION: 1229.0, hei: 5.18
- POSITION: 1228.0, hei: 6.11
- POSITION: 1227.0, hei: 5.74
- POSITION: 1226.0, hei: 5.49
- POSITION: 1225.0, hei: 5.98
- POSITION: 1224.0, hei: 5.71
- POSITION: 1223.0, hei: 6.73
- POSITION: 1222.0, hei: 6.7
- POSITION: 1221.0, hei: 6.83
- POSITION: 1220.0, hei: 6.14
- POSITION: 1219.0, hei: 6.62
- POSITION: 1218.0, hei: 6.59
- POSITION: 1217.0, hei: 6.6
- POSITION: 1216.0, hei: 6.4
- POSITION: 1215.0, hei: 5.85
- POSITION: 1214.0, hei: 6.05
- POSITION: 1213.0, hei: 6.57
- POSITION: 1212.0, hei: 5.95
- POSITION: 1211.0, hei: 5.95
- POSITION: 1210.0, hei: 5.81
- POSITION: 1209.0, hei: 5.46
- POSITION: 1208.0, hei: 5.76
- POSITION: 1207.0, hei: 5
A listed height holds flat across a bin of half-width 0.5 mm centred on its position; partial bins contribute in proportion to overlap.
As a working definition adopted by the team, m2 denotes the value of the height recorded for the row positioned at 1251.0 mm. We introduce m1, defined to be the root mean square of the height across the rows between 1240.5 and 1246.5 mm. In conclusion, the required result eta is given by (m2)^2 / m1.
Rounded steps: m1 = 3.9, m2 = 4.3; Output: 4.7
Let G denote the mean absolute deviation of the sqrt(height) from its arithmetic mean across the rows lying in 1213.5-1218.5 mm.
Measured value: 0.056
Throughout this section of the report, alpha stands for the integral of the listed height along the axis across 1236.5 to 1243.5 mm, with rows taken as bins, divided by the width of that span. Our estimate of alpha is 4.0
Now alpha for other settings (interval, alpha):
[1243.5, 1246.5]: 3.9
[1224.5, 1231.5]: 5.6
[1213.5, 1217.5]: 6.2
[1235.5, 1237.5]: 4.3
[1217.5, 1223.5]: 6.6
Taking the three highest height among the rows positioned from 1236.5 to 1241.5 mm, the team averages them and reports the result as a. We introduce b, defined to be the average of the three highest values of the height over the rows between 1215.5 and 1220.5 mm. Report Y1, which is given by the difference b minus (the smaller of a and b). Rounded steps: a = 4.2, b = 6.6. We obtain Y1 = 2.4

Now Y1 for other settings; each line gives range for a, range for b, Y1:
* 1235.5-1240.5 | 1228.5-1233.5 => 1.1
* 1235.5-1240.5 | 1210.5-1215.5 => 1.9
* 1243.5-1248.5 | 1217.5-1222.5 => 2.8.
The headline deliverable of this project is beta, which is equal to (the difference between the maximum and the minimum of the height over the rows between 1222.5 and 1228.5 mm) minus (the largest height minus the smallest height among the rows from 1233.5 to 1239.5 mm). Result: 0.7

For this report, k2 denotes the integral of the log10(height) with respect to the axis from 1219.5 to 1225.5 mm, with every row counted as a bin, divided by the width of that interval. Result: 0.80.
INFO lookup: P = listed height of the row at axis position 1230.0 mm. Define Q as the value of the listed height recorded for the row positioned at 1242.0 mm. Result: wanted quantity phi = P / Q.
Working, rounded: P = 5.83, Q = 4.3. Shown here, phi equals 1.36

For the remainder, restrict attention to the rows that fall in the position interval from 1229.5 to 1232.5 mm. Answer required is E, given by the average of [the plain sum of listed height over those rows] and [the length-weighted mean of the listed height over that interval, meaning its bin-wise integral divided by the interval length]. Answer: 11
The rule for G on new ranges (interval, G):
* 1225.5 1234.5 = 0.086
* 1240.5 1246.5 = 0.054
